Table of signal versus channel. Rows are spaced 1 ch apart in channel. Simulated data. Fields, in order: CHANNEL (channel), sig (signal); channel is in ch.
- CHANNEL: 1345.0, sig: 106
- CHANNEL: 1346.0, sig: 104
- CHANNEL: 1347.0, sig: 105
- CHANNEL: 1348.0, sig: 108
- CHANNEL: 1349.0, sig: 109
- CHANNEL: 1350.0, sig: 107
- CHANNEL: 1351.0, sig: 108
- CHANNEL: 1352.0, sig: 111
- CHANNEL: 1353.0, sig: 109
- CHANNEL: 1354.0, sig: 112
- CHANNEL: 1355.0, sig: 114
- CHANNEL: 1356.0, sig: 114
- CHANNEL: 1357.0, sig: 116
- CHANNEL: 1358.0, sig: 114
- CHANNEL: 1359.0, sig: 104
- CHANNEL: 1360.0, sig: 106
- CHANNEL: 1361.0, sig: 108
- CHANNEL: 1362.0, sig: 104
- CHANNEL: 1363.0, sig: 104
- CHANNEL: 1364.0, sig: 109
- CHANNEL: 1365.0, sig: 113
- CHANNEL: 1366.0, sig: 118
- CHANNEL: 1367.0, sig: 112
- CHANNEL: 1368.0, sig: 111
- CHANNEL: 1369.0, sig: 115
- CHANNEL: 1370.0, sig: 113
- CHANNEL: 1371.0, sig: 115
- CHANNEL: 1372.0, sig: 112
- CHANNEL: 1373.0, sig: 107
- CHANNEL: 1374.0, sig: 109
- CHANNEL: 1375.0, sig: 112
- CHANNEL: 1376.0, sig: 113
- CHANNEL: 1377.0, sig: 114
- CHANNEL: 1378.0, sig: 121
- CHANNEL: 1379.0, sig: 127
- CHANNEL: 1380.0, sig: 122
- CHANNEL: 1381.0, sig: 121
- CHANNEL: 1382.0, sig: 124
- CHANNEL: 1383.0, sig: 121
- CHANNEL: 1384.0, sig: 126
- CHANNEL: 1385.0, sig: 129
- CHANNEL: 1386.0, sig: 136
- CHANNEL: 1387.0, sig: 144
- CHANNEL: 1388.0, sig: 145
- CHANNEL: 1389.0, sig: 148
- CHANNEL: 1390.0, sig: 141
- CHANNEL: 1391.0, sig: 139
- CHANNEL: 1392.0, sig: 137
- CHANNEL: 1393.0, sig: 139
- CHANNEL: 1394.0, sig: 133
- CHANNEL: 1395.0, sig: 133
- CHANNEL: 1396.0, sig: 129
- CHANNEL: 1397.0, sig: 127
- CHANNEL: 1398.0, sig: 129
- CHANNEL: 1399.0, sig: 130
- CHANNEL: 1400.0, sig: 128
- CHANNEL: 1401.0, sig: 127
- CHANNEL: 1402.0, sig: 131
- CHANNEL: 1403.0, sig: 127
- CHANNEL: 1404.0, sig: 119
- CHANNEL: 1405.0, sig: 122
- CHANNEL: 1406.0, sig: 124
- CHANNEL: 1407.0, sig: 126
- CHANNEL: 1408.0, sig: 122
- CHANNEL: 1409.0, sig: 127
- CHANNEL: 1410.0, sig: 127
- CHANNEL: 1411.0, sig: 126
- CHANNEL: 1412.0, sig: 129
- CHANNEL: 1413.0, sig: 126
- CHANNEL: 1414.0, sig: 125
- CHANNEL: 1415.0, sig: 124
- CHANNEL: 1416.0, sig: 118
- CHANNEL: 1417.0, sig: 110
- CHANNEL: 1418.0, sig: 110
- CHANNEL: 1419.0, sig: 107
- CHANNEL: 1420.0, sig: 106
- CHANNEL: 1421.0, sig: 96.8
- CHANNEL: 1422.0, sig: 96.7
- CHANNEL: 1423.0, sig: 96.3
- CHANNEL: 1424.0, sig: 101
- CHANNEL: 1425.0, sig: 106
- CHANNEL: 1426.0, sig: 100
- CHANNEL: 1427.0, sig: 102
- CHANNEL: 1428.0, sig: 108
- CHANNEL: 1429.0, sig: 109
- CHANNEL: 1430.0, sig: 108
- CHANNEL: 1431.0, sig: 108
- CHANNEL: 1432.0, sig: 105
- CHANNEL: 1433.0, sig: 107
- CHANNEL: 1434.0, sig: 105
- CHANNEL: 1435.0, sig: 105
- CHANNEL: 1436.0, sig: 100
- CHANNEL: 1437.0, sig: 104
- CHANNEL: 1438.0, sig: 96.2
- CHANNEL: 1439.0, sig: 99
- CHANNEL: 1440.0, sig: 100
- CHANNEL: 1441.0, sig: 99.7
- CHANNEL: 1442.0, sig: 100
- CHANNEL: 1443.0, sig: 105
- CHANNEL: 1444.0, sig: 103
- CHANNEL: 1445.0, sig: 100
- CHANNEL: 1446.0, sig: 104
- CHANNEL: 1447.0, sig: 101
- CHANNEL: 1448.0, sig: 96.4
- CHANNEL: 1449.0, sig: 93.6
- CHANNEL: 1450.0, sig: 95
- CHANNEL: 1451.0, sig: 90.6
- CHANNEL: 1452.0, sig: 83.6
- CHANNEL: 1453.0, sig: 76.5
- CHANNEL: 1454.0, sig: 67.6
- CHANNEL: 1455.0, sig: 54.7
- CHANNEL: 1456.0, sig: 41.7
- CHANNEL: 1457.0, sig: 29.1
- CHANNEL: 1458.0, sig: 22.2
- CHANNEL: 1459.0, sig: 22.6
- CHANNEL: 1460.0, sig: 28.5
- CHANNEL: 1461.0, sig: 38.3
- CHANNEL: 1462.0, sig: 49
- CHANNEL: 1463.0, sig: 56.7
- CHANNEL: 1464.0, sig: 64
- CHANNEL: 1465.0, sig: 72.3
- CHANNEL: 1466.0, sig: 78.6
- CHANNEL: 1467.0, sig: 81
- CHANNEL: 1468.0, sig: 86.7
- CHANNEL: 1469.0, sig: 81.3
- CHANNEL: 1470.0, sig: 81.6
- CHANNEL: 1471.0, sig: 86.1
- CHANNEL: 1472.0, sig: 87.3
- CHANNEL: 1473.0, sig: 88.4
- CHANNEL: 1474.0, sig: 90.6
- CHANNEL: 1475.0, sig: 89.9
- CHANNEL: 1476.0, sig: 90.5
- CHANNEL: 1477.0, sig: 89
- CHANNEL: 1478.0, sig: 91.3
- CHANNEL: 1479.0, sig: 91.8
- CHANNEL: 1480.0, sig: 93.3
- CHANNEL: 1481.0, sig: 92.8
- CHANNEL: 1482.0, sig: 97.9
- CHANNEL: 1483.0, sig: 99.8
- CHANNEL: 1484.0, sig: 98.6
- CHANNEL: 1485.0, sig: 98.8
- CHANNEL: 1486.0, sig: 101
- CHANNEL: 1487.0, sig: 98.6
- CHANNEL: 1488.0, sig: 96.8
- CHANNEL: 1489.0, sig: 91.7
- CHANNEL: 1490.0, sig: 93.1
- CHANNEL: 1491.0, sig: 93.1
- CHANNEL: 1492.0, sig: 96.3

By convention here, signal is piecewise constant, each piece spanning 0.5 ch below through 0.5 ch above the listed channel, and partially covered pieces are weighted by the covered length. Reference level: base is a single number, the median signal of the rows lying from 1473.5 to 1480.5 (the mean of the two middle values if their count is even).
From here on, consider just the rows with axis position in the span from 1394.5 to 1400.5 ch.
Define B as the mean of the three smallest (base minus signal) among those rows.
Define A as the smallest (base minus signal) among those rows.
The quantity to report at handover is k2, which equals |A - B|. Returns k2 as 2.3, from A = -42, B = -40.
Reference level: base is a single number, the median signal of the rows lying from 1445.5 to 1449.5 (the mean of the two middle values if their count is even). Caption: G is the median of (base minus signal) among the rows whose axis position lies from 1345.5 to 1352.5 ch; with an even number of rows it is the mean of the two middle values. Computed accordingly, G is -9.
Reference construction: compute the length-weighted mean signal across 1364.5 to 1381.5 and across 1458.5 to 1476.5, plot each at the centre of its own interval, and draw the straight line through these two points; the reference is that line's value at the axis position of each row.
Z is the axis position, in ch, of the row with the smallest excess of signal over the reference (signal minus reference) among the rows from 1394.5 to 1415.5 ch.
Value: 1404.0 ch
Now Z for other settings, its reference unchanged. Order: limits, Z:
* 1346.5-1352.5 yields 1347.0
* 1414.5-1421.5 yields 1421.0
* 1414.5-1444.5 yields 1421.0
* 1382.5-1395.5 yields 1383.0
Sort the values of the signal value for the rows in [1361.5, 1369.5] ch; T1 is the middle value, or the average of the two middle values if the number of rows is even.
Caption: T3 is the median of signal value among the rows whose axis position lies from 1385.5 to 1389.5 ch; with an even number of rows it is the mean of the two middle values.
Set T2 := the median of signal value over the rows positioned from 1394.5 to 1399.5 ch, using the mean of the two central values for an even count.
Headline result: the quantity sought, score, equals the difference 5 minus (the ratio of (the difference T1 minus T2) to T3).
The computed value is 5.12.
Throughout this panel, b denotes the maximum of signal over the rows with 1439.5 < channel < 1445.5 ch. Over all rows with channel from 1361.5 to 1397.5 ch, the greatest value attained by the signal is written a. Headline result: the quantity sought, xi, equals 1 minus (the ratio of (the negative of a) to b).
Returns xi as 2.41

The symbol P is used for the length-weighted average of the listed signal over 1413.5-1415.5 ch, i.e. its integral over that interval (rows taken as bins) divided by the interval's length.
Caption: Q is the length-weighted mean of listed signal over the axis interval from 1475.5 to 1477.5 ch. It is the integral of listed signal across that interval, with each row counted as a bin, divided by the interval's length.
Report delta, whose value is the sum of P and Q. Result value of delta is 214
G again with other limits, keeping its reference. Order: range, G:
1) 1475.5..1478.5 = 8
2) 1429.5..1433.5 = -9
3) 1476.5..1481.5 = 7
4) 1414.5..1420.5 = -11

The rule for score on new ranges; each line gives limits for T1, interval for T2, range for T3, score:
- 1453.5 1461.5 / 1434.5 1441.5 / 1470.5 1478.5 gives 5.74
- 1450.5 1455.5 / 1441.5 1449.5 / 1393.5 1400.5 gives 5.19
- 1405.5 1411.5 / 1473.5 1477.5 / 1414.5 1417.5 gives 4.70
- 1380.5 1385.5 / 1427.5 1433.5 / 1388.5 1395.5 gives 4.88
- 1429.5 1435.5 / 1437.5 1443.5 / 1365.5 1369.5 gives 4.95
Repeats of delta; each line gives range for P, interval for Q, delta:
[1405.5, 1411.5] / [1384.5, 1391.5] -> 266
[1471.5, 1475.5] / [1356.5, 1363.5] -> 197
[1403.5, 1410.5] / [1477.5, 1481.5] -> 216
